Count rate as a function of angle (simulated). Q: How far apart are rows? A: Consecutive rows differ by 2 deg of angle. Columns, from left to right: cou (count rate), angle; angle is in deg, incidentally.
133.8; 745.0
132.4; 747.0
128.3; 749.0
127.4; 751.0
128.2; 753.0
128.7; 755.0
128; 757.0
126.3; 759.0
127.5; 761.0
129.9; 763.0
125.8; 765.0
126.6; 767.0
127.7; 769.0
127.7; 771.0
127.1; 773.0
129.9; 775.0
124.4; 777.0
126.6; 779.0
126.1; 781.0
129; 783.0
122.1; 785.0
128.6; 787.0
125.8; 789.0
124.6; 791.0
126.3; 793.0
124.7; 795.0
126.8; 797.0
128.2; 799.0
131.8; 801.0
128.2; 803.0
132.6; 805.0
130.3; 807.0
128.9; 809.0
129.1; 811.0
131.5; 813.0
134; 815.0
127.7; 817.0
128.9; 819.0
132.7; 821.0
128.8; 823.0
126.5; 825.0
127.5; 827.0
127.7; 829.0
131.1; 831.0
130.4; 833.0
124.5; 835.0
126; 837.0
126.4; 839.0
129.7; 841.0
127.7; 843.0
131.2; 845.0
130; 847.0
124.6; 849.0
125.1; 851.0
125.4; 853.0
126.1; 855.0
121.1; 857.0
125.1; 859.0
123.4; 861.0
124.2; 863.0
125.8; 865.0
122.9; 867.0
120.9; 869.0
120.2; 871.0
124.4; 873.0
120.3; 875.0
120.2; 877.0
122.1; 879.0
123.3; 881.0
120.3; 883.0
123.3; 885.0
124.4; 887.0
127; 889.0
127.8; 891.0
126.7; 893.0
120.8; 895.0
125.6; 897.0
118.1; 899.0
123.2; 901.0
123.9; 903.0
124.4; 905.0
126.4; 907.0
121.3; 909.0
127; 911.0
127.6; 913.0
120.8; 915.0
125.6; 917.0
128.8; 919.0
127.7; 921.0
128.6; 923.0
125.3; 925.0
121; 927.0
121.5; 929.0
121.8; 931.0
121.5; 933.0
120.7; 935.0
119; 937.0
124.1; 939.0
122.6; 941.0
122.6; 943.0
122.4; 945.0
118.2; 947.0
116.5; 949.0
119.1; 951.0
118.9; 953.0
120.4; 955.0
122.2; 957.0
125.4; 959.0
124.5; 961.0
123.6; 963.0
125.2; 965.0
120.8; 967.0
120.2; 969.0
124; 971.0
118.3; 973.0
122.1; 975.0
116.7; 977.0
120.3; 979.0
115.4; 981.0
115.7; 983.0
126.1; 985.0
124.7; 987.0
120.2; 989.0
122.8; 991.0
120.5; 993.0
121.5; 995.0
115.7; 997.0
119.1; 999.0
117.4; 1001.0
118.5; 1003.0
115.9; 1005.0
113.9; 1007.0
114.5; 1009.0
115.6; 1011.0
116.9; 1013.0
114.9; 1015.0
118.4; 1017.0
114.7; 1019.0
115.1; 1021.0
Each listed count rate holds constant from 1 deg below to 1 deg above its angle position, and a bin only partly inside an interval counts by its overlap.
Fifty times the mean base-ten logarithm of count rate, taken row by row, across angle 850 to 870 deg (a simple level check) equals 105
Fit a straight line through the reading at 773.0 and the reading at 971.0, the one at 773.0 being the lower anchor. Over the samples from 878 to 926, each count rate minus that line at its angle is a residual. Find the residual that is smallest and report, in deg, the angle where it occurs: 899.0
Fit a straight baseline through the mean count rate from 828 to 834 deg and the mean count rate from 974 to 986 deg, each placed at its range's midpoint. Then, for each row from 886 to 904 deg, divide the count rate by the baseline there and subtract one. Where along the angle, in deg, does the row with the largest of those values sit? 891.0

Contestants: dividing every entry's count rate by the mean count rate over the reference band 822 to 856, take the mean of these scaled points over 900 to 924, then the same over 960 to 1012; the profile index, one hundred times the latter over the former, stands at 95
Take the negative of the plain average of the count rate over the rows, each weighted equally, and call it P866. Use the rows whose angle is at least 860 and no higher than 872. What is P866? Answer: -123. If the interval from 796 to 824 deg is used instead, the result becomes -130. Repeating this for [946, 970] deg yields -121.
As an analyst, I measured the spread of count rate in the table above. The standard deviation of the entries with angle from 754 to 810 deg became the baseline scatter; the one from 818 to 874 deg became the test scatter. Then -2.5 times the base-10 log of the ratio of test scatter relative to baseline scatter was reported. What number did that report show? -0.38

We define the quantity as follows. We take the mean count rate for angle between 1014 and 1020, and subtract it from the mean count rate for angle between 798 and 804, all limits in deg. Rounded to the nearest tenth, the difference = 13.4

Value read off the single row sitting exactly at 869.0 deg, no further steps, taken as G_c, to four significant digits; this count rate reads 120.9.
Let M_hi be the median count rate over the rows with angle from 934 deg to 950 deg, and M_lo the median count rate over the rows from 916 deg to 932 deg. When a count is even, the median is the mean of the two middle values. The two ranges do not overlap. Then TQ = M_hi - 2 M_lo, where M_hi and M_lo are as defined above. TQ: -129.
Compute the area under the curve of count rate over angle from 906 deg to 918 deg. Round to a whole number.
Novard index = 1497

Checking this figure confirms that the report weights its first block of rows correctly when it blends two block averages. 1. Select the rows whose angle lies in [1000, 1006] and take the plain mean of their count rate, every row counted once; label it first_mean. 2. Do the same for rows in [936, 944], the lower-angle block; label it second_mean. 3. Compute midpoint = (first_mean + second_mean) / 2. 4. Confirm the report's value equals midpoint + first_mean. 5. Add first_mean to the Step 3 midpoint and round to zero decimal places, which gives 237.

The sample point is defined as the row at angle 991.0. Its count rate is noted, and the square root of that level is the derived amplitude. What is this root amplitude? 11.1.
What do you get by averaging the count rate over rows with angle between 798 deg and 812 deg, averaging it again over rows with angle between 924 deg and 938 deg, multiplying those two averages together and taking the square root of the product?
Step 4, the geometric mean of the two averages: 126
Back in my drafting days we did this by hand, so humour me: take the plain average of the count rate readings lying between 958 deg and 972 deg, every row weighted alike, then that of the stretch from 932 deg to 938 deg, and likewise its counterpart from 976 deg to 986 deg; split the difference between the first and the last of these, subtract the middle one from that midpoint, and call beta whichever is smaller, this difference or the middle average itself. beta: 0.7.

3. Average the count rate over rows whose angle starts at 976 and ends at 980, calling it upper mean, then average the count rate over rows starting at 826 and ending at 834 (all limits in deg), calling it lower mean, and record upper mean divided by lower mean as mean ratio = 0.917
